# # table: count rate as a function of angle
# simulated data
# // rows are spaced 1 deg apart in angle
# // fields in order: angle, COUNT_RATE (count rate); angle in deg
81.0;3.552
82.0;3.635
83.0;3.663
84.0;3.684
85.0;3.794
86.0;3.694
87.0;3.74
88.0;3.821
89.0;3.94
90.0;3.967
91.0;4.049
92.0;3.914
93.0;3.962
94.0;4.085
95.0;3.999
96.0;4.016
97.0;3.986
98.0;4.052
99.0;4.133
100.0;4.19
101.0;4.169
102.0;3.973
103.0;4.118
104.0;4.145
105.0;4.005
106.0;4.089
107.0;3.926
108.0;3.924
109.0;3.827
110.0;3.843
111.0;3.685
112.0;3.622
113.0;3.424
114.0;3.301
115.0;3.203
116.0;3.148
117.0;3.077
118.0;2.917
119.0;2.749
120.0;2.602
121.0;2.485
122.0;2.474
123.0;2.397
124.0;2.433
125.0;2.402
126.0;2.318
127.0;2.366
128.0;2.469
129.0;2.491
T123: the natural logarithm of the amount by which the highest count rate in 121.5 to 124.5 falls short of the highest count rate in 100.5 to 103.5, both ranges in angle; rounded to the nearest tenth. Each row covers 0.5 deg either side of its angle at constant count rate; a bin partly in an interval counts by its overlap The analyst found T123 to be 0.5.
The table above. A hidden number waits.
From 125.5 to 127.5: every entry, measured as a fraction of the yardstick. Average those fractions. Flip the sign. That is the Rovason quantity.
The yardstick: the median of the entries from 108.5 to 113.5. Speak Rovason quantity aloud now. -0.64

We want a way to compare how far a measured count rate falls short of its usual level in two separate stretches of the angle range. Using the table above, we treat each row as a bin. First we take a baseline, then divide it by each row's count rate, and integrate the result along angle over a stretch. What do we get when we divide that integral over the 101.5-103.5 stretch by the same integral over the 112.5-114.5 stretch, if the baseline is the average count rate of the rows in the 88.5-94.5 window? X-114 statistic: 0.83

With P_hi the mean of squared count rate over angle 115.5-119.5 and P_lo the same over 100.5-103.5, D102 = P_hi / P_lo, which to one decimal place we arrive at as 0.5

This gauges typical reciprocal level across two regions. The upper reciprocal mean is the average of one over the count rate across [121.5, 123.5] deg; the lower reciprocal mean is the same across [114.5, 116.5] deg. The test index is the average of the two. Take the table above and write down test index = 0.363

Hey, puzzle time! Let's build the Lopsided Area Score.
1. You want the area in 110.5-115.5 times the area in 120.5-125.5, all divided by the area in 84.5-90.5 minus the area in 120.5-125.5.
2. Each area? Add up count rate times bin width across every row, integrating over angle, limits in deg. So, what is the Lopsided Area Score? 20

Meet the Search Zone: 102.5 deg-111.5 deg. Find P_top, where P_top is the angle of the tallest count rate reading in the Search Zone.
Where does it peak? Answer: 104.0 deg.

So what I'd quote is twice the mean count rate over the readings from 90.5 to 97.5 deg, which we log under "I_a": 8.0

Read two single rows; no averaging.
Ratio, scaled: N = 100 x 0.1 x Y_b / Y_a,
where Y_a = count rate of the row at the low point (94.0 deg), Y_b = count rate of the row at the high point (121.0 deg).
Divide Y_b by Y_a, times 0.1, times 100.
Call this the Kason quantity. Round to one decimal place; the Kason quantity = 6.1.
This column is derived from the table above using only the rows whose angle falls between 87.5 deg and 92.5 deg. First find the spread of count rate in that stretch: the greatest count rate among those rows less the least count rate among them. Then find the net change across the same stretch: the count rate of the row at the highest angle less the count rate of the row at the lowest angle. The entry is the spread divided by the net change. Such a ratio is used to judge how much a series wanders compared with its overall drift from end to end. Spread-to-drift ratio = 2.5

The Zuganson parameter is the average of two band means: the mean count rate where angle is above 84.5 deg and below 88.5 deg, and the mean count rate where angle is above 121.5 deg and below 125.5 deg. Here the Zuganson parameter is 3.1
